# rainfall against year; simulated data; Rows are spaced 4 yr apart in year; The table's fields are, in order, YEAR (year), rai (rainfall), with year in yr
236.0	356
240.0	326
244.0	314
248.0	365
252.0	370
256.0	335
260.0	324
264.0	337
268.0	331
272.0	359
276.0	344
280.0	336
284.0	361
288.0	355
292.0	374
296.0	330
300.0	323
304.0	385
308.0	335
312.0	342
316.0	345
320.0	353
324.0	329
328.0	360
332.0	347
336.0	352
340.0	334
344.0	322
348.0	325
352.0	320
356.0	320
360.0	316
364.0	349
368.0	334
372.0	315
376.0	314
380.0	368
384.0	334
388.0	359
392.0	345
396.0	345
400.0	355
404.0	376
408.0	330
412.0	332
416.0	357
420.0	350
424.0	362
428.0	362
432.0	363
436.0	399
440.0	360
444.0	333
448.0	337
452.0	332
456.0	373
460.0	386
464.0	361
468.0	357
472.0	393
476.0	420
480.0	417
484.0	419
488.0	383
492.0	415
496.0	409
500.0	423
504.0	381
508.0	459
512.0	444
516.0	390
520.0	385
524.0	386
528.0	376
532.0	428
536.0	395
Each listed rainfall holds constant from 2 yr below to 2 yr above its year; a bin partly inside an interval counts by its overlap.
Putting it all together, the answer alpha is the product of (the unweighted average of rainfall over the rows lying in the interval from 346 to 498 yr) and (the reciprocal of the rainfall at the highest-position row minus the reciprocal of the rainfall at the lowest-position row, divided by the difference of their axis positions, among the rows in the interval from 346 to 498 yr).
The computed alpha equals -0.0015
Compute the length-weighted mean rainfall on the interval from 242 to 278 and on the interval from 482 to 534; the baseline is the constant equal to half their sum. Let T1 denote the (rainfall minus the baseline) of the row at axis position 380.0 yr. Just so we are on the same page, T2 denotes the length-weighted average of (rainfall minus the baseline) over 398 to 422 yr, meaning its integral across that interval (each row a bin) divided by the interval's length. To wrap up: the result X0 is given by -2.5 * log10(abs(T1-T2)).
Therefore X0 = -3.1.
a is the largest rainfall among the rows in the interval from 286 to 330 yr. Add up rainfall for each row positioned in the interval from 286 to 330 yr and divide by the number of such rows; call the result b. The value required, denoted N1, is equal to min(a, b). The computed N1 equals 348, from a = 385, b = 348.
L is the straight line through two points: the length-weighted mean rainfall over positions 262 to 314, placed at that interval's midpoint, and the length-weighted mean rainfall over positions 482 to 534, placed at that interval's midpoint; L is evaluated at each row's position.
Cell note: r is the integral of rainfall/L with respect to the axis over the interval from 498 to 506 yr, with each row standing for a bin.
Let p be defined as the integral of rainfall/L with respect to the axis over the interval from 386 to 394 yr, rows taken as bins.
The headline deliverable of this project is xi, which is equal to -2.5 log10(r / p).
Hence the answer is -0.06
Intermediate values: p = 7.5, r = 7.9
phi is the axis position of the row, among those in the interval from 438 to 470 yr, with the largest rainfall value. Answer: 460.0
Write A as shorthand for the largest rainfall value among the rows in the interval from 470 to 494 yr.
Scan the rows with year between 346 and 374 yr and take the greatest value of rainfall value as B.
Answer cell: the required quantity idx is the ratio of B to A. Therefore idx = 0.83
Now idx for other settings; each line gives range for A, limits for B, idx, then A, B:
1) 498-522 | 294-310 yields 0.84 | 459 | 385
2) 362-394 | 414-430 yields 0.98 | 368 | 362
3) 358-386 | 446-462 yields 1.05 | 368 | 386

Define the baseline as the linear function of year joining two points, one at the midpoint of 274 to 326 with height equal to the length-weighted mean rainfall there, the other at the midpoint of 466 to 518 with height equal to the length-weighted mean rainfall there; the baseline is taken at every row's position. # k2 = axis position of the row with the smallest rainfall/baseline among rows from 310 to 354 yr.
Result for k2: 352.0 yr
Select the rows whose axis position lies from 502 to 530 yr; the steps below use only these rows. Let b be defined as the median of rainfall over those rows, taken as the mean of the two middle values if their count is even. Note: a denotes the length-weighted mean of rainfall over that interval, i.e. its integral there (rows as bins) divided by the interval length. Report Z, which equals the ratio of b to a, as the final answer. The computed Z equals 0.96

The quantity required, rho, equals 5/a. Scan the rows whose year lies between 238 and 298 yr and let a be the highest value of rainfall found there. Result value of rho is 0.0134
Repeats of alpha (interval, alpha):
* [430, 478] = -0.0031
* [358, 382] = -0.0074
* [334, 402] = -0.0001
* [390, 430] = -0.0013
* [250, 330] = 0.0003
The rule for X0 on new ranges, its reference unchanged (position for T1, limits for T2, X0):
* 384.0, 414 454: -3.3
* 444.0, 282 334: -3.0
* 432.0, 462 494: -3.8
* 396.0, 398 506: -3.6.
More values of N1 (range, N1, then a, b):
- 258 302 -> 343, 374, 343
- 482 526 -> 409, 459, 409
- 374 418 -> 347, 376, 347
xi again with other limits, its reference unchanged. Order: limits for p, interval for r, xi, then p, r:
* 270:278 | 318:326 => 0.07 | 8.2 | 7.7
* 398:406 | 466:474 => 0.02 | 7.7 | 7.6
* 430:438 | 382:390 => 0.07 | 7.9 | 7.4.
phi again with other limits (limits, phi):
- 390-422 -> 404.0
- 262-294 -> 292.0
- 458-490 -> 476.0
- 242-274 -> 252.0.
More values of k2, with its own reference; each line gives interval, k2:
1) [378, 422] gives 408.0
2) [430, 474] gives 452.0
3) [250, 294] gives 260.0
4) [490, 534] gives 528.0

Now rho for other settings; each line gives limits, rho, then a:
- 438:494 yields 0.0119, 420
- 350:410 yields 0.0133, 376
